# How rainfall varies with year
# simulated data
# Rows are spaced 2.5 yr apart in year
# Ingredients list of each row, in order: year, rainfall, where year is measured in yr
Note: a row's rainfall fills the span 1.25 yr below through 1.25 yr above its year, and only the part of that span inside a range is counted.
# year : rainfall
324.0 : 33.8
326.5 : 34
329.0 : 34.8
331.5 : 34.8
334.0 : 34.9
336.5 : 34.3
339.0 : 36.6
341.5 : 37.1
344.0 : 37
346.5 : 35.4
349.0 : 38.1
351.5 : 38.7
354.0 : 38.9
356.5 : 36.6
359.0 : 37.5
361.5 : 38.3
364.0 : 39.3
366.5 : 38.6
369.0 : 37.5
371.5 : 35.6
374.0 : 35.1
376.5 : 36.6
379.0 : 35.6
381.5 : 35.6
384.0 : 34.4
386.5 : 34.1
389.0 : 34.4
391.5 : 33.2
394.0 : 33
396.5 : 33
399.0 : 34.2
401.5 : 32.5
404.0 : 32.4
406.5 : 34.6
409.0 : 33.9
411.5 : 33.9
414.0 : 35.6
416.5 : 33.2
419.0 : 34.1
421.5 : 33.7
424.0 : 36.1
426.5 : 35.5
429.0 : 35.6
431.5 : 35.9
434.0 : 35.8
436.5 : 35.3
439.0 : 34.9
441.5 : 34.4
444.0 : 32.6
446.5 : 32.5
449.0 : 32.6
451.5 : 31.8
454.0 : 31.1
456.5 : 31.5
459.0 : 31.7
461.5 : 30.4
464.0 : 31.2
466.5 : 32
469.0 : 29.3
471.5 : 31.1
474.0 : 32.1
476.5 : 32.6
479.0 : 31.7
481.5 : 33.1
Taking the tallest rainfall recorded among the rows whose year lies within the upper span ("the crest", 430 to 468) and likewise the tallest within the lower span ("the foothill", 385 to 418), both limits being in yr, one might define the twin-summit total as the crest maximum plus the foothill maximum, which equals 71.5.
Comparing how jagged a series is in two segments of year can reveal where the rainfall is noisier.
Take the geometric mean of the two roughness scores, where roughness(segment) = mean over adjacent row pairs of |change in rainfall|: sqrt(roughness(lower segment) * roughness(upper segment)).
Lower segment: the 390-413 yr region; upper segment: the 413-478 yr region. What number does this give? 0.81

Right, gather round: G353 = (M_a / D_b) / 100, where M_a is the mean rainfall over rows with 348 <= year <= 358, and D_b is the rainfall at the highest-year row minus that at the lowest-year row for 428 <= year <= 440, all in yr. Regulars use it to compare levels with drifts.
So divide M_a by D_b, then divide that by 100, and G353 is -0.54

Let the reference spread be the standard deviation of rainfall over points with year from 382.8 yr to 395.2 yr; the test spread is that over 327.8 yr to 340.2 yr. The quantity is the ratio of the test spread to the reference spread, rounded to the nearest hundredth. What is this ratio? 1.31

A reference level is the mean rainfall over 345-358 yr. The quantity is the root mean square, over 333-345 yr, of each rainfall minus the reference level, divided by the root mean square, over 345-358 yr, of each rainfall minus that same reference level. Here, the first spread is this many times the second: 1.4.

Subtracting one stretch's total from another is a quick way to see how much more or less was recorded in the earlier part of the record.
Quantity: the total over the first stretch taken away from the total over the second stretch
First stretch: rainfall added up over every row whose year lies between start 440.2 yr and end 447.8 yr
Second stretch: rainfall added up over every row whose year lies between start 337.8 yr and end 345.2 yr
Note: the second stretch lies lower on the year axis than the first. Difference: 11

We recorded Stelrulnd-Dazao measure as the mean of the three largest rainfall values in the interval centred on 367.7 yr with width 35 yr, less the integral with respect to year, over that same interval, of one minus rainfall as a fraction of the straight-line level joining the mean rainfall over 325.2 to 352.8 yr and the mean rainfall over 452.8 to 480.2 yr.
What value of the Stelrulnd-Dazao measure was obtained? 41.1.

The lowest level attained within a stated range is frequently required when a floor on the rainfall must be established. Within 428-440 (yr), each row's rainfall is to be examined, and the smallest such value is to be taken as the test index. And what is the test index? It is 34.9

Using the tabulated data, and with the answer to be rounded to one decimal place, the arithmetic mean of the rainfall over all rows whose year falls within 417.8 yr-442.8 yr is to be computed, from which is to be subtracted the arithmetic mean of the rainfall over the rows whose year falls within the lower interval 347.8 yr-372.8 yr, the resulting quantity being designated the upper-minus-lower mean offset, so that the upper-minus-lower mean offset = -2.8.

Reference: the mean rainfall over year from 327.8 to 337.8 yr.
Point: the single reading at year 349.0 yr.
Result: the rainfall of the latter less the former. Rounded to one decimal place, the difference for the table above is 3.4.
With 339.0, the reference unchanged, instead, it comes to 1.9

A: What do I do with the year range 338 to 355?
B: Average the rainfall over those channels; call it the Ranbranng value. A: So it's 37.4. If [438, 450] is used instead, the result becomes 33.4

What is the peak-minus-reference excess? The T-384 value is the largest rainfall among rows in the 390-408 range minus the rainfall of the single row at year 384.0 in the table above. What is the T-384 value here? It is 0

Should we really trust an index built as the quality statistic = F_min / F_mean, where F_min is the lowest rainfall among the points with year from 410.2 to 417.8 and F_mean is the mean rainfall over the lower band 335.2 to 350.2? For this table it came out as 0.91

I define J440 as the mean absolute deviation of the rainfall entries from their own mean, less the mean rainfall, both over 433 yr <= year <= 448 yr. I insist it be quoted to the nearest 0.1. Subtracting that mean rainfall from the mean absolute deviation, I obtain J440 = -33.1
